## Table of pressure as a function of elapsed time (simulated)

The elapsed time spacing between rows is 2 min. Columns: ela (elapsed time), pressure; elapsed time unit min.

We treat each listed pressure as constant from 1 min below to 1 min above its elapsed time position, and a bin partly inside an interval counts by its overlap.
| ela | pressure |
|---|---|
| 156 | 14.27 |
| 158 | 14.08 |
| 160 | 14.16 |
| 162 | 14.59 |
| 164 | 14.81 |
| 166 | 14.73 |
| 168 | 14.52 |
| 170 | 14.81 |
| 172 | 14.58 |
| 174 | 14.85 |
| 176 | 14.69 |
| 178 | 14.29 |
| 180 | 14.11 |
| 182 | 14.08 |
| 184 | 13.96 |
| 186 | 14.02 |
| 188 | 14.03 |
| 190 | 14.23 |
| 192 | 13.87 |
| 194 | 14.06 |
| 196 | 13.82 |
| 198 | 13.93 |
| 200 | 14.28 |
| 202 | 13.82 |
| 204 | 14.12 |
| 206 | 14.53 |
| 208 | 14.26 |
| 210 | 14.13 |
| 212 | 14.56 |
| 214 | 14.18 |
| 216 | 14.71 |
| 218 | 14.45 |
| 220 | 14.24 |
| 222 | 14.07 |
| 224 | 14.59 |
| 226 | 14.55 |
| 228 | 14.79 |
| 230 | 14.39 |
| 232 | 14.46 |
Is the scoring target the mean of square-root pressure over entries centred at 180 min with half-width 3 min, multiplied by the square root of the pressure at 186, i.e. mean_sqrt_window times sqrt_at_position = 14.1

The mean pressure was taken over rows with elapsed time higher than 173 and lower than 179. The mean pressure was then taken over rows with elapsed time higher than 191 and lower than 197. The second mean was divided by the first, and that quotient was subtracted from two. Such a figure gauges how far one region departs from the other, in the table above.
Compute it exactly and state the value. 1.05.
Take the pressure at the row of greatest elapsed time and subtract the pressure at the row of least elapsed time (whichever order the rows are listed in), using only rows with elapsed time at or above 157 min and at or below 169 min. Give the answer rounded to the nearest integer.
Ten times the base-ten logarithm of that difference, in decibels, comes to -4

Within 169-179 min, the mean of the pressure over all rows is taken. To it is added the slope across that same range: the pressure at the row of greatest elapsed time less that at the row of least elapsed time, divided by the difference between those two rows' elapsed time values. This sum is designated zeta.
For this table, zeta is 14.6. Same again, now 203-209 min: 14.3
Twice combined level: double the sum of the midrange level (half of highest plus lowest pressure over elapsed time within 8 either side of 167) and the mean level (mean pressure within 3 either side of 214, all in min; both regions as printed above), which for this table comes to 58.0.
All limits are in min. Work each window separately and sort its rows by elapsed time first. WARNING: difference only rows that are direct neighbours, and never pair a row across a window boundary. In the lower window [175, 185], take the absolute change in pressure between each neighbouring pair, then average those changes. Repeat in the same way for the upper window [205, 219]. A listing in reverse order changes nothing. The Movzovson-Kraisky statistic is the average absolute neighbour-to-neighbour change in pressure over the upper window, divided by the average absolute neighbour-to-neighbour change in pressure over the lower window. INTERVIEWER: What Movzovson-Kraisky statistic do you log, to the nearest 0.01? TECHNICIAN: 1.83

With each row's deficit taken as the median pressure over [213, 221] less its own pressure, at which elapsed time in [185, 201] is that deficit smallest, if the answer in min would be 200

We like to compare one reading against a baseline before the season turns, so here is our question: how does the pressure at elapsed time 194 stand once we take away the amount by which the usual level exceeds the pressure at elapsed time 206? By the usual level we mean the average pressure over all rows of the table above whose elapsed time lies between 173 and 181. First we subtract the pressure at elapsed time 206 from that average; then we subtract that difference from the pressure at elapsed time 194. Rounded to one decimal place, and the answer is 14.1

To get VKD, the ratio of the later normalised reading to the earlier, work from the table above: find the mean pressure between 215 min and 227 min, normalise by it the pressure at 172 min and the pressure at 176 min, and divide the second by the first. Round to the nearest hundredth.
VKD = 1.01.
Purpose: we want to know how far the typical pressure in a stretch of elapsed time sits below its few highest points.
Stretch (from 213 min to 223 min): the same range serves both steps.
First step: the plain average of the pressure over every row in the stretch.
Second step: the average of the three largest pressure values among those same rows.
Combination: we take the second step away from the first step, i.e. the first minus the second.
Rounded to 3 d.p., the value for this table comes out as -0.137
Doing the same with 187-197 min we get -0.105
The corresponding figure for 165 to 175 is -0.099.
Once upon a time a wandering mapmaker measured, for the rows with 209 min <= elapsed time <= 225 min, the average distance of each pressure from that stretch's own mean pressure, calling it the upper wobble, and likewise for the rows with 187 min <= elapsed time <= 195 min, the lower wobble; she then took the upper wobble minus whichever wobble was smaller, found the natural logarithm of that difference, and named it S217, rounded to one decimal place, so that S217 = -2.2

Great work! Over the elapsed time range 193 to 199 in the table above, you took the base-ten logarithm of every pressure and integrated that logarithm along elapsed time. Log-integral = 6.9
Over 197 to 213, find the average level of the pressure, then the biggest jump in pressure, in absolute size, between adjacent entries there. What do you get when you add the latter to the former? 14.7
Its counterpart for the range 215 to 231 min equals 15.0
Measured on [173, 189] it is 14.7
